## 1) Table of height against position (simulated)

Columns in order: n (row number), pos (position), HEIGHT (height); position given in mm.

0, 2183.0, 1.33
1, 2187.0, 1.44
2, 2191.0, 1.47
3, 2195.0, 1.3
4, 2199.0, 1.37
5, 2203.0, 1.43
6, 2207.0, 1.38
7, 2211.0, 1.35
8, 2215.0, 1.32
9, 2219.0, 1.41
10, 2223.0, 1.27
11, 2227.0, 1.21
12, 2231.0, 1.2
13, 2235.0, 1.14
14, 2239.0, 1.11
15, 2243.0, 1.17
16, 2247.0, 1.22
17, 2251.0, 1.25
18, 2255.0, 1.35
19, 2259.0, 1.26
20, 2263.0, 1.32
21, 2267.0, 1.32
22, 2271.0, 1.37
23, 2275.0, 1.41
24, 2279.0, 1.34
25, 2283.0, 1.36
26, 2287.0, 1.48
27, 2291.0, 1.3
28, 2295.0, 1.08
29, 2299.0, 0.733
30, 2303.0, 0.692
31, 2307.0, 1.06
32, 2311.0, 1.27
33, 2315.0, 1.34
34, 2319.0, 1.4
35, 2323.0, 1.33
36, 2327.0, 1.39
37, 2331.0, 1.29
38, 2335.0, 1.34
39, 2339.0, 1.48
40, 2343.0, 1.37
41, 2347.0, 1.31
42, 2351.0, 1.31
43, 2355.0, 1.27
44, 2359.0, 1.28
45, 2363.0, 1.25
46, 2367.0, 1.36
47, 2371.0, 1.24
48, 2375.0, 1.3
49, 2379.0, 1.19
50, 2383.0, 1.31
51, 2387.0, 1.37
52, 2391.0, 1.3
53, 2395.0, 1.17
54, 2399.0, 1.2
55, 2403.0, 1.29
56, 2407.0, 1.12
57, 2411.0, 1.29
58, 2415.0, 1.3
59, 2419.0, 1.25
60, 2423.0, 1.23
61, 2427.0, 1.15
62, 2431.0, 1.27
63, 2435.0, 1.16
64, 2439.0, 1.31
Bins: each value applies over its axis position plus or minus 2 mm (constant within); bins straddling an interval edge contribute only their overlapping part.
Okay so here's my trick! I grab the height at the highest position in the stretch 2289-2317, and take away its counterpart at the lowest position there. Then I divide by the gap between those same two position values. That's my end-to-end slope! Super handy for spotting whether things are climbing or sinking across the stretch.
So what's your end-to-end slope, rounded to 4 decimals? 0.0017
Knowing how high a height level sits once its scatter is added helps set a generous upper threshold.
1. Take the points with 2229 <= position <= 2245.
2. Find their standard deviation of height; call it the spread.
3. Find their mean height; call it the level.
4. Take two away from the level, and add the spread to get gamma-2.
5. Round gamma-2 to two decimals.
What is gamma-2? -0.81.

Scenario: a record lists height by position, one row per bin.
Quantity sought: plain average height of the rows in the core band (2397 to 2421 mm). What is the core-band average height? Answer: 1.24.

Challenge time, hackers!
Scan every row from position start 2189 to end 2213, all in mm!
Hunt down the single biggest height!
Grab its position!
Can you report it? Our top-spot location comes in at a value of 2191.0 mm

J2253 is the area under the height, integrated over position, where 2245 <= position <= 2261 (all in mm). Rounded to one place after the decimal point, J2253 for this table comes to 20.3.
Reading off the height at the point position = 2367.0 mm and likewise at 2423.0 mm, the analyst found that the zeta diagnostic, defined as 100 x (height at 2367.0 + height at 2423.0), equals 259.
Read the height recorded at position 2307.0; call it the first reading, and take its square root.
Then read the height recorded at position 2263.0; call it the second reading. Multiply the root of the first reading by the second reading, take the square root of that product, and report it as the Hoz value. 1.17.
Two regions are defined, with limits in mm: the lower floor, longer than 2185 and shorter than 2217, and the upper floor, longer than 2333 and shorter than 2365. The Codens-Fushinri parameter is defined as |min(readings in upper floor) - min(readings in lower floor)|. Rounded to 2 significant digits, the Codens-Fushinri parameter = 0.050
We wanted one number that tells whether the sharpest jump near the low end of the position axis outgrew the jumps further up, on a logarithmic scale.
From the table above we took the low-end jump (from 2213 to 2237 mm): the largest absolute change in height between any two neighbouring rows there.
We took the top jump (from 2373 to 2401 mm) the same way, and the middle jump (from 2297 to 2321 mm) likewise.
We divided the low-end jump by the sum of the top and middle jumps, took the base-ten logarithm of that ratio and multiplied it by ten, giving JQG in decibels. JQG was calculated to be -5.5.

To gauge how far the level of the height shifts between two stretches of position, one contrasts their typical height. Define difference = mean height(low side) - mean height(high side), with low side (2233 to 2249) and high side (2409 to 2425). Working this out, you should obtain -0.11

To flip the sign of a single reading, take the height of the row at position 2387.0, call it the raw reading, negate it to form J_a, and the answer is -1.37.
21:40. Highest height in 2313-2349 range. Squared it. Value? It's 2.19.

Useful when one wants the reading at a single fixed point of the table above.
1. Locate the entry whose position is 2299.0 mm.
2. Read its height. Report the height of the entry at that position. 0.733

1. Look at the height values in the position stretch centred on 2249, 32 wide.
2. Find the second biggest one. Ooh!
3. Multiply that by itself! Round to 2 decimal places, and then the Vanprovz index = 1.74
